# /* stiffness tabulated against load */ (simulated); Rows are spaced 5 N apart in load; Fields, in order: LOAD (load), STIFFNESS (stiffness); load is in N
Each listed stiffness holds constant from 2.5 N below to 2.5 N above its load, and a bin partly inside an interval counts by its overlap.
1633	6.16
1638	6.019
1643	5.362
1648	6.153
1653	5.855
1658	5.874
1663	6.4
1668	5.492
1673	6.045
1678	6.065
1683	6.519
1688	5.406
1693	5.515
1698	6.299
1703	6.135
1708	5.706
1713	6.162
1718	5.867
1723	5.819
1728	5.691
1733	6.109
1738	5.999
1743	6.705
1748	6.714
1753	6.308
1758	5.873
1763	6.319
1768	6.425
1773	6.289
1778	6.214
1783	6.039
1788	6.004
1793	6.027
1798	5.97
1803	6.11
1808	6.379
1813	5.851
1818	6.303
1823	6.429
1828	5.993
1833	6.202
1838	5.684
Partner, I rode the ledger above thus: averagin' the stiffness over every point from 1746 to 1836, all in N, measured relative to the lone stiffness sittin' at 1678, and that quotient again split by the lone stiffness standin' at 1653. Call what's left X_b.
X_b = 0.174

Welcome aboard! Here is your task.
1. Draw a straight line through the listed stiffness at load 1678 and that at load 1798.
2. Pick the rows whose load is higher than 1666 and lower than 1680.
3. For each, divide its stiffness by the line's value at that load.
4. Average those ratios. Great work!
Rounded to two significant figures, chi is 0.97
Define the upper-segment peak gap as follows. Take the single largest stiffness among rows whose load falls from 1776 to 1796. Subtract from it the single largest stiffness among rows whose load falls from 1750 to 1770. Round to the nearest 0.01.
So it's -0.21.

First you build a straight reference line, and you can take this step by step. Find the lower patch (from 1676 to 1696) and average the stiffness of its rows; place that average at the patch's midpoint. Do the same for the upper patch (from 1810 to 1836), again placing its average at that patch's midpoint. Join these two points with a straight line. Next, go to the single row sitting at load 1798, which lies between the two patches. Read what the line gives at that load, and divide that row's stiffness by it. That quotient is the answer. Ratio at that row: 0.98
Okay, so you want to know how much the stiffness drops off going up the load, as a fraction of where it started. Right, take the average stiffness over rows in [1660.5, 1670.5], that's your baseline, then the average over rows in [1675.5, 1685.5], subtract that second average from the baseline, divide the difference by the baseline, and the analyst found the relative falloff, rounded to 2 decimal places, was -0.06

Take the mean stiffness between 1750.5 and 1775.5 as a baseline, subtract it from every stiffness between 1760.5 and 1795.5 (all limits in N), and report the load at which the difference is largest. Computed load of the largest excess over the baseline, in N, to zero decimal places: 1768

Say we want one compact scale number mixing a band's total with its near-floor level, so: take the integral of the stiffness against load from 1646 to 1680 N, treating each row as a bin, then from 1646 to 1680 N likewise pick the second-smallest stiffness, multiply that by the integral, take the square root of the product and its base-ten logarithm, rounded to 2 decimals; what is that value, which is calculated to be 1.54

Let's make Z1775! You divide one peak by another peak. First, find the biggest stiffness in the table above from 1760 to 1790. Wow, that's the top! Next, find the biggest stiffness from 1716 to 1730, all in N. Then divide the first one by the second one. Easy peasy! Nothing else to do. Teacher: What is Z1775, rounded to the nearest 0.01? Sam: 1.10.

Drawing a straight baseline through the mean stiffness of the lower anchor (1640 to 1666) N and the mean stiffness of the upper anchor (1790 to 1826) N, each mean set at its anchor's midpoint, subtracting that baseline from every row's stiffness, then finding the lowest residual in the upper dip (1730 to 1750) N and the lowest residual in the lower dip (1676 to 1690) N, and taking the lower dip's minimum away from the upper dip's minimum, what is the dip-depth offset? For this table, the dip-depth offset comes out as 0.52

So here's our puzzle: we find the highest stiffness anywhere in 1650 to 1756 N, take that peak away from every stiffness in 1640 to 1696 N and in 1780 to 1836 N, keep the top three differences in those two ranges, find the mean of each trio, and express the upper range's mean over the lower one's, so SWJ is 1.0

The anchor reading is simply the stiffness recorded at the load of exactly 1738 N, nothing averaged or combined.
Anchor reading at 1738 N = 5.999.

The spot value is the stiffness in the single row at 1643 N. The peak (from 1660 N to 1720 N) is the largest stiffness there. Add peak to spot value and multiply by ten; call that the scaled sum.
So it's 119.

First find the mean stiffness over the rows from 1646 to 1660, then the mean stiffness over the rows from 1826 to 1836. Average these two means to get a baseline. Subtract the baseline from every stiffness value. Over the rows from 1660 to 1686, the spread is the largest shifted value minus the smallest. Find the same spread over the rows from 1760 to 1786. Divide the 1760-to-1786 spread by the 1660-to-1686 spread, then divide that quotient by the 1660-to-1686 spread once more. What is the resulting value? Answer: 0.37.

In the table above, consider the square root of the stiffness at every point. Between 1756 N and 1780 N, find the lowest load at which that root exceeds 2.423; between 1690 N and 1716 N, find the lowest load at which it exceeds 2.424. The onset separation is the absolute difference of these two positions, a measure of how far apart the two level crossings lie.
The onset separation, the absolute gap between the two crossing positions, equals 60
